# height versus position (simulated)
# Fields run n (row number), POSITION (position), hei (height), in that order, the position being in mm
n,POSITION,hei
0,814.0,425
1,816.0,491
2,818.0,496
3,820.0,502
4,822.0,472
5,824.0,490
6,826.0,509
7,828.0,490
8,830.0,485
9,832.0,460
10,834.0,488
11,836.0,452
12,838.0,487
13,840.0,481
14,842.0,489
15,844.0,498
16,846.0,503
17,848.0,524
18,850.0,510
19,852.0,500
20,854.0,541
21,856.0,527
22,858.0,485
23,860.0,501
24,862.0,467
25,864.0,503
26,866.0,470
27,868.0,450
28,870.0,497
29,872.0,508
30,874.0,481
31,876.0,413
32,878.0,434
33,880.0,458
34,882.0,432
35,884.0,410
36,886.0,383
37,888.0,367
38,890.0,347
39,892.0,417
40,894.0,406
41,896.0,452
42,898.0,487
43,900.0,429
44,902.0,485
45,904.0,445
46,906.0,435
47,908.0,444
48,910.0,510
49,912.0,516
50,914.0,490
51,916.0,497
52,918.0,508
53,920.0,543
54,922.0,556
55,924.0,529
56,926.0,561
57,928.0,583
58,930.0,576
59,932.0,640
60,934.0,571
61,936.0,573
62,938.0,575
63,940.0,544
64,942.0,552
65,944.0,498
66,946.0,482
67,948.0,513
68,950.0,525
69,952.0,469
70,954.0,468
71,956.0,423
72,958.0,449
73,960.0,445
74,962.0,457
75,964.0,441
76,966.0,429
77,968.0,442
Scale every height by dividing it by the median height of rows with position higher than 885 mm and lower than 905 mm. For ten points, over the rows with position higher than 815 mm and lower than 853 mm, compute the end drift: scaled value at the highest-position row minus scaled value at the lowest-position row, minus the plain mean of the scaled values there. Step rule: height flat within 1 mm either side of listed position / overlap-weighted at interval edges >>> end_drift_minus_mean -1.1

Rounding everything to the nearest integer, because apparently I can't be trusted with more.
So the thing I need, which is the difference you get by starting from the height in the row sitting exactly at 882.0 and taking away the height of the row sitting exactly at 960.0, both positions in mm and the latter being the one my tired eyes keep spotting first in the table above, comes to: -13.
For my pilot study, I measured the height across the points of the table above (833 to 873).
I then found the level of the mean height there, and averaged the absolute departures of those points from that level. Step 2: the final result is 18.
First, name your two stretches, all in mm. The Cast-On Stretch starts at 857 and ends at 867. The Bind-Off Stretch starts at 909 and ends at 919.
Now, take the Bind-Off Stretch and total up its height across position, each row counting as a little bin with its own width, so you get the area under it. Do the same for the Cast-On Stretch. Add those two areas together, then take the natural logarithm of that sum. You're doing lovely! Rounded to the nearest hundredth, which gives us 9.20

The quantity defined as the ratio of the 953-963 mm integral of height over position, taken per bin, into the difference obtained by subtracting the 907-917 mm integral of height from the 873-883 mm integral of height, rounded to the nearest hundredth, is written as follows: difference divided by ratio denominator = -0.11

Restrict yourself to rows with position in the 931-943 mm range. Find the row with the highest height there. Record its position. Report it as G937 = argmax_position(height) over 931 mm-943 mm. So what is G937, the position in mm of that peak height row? 932.0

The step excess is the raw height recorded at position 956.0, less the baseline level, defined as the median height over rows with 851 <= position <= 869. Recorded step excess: -77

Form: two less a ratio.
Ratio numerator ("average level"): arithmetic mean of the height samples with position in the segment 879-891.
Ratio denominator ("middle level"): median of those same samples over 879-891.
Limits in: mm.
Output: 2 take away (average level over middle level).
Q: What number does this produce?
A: 0.992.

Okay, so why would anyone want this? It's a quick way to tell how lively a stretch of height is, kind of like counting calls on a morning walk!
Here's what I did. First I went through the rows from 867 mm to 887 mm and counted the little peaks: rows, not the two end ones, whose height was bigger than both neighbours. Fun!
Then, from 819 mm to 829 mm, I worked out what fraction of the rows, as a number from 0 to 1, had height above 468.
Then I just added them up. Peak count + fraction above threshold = 3.0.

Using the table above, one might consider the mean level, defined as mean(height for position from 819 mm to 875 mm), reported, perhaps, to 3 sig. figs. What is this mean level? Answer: 492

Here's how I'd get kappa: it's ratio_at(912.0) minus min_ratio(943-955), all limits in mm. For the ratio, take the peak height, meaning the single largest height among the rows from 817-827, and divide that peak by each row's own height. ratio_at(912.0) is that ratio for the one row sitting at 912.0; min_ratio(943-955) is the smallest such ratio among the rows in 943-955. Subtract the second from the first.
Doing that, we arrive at 0.02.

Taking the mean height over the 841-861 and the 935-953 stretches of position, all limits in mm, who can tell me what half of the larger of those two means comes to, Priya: 263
